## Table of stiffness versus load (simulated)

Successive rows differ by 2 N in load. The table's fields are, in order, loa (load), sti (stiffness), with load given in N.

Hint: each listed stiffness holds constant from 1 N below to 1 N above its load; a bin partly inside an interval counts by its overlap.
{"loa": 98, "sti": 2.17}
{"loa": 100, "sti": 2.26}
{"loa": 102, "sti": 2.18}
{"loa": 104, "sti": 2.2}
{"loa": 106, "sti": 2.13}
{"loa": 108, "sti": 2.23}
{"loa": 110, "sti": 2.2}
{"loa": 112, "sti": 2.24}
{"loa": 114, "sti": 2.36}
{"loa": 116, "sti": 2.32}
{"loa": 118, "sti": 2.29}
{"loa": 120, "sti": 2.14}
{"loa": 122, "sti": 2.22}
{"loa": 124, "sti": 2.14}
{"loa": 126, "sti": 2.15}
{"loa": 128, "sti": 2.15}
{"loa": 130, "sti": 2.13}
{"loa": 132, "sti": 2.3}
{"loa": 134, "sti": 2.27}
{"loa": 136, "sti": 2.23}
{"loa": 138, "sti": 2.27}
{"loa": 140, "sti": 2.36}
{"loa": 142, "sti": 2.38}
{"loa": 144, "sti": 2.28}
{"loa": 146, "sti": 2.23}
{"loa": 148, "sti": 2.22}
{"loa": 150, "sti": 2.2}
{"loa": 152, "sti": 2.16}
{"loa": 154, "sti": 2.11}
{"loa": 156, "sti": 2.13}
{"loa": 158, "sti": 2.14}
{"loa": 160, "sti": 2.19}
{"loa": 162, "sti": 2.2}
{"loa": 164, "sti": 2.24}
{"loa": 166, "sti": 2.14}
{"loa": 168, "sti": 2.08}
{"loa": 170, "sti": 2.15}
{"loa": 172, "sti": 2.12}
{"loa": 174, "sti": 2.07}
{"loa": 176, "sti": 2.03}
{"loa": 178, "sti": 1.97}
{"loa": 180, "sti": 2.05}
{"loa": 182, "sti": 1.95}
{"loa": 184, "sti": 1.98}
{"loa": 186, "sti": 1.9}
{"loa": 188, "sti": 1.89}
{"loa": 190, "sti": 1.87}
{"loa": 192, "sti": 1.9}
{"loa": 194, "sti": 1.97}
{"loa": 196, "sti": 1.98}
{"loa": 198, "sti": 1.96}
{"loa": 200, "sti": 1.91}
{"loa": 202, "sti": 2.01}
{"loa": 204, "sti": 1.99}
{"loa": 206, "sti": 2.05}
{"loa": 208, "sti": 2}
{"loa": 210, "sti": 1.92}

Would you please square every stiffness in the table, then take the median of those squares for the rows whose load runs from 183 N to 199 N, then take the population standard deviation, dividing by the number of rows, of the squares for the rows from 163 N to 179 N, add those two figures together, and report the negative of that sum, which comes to -4.0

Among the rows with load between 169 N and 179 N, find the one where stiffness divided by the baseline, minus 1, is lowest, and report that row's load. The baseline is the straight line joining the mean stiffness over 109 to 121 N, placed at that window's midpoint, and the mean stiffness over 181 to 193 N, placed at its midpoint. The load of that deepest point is 178 N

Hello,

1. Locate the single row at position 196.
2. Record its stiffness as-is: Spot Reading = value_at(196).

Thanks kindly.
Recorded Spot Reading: 1.98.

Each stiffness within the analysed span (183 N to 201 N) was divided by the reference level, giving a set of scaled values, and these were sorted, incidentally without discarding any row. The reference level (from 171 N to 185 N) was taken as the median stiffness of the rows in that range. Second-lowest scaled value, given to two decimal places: 0.93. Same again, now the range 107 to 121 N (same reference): 1.08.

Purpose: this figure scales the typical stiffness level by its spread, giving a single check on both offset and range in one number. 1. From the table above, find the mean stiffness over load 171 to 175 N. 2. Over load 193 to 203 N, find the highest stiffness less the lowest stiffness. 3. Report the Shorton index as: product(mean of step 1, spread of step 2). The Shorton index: 0.21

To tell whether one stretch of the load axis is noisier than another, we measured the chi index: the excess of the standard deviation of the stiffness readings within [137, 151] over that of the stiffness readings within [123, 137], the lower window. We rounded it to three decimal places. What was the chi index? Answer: 0.000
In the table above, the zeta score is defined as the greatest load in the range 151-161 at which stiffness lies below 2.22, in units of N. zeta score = 160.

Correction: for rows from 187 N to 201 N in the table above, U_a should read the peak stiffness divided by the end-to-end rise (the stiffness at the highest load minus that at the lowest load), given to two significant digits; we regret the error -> 99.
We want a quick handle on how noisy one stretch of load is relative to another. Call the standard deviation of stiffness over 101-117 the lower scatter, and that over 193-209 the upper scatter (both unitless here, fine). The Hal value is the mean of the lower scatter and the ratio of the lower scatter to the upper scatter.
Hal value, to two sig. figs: 0.96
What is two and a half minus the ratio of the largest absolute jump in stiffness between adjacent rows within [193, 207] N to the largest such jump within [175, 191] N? 1.50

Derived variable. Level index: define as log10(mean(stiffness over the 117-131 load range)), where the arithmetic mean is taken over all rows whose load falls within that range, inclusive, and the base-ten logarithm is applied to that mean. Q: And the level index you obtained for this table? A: 0.337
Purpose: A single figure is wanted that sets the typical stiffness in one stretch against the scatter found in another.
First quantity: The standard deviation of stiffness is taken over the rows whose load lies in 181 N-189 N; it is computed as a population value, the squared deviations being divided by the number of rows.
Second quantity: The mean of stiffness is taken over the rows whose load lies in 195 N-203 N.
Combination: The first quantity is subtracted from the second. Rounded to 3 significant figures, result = 1.93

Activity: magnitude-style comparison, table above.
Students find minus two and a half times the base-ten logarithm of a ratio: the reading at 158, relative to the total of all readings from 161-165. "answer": 0.79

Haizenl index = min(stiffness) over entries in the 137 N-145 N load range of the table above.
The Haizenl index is 2.27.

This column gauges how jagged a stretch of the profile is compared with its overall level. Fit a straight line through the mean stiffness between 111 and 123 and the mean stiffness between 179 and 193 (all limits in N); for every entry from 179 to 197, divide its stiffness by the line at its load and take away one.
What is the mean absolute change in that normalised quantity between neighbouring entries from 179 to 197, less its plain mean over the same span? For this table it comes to 0.013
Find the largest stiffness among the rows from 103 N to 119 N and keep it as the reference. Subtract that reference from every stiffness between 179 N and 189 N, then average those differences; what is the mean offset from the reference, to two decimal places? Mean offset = -0.41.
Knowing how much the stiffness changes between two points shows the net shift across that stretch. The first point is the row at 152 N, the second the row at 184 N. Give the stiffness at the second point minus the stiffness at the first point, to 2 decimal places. -0.18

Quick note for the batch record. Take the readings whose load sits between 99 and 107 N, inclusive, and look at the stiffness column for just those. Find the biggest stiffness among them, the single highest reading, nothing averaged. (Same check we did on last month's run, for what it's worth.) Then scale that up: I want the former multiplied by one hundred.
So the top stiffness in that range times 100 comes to 226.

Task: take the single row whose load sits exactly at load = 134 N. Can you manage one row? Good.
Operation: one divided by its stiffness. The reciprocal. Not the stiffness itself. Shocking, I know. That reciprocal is 0.441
